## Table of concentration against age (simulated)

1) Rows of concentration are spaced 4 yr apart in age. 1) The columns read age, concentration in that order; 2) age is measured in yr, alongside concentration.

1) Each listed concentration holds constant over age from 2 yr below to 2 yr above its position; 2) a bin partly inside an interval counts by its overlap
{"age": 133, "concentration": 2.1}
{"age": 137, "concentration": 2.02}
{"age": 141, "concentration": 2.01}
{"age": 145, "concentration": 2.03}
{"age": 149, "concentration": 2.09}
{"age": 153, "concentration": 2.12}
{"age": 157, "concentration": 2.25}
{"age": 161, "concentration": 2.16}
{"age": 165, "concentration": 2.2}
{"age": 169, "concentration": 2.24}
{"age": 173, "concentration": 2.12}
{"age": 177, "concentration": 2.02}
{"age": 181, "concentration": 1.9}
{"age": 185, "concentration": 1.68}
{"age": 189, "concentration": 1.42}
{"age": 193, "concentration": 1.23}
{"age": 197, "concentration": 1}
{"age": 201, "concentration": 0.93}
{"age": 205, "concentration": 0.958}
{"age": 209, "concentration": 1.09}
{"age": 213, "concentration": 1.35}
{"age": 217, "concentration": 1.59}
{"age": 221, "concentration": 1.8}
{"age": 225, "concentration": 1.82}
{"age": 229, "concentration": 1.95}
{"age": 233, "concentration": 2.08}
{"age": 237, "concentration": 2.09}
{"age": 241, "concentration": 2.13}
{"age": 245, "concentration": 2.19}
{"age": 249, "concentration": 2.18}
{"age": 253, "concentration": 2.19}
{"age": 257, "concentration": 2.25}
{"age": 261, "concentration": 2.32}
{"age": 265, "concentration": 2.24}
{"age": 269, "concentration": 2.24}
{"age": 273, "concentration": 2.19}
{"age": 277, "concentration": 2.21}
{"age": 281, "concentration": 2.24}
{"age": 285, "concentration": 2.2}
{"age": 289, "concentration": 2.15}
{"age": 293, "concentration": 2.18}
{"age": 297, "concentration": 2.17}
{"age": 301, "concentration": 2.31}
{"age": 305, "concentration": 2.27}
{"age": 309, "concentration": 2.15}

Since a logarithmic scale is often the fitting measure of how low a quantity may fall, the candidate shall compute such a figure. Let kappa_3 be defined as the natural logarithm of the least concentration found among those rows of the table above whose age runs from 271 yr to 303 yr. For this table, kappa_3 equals 0.77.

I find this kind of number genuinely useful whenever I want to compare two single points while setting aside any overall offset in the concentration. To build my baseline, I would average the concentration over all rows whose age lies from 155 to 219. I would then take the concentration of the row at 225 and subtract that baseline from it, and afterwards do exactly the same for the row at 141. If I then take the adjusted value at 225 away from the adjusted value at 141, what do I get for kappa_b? 0.19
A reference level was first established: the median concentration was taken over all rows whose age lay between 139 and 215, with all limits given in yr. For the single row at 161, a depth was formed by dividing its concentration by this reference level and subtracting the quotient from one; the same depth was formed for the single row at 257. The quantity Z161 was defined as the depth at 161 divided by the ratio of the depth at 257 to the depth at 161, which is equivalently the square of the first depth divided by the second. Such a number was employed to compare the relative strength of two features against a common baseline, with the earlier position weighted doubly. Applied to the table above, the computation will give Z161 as 0.0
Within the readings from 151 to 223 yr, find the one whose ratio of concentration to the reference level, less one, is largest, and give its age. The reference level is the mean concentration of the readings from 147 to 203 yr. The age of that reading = 157 yr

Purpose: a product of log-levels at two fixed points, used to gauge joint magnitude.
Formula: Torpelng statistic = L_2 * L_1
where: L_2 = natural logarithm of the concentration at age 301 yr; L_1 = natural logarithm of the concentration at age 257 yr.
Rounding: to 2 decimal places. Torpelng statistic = 0.68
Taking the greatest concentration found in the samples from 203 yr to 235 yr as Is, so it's 2.08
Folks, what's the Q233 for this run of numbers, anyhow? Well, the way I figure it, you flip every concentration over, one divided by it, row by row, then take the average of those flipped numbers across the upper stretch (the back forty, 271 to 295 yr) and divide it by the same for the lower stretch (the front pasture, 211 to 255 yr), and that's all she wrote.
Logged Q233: 0.87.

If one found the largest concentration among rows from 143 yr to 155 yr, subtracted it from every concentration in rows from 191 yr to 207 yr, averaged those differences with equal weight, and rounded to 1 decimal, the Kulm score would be -1.1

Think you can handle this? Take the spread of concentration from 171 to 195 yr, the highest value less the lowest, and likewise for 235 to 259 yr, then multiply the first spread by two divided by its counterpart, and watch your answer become 11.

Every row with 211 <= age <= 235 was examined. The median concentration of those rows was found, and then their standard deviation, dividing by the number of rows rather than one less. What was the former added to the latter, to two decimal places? 2.05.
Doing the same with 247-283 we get 2.28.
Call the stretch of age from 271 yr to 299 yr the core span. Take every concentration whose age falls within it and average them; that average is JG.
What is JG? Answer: 2.19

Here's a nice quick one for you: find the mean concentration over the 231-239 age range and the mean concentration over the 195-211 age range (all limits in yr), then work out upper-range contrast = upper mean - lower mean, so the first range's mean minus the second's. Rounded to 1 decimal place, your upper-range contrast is 1.1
